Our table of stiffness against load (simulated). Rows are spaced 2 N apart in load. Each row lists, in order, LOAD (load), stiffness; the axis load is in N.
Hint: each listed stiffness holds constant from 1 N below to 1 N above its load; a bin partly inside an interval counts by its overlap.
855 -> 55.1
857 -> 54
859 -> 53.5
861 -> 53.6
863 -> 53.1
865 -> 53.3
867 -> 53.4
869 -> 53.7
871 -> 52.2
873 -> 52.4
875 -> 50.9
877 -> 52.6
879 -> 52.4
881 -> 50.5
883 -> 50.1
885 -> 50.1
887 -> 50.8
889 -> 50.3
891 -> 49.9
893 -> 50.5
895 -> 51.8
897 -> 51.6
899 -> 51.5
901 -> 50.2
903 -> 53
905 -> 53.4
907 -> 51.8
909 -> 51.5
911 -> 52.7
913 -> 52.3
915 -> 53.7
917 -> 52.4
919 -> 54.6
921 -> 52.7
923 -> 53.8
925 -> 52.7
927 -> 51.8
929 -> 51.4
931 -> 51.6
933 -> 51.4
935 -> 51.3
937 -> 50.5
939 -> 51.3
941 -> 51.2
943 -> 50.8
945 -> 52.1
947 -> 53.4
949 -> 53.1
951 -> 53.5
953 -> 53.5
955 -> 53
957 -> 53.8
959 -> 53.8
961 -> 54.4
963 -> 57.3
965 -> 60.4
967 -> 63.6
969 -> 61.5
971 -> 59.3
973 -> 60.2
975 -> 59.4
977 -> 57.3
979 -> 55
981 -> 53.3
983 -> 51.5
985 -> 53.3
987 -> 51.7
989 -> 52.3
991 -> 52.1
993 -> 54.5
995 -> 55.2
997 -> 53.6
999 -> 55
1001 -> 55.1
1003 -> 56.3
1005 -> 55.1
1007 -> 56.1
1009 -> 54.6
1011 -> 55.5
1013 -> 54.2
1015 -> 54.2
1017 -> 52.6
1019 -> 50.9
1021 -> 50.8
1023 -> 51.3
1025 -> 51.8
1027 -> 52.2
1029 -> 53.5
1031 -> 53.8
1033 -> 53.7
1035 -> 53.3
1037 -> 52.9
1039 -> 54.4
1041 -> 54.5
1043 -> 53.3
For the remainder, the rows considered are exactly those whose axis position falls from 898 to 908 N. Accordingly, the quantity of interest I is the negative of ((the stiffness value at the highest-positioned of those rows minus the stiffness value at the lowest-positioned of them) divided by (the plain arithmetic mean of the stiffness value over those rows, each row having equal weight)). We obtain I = -0.01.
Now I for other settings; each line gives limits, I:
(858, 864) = 0.01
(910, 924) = -0.02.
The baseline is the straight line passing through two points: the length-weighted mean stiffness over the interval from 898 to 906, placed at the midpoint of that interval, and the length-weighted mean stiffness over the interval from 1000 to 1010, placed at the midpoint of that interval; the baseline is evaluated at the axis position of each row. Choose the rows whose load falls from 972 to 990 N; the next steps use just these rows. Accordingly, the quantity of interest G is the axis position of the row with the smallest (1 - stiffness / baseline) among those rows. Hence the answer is 973 N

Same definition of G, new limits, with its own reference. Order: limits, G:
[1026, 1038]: 1031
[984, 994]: 993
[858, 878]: 861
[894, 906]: 905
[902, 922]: 919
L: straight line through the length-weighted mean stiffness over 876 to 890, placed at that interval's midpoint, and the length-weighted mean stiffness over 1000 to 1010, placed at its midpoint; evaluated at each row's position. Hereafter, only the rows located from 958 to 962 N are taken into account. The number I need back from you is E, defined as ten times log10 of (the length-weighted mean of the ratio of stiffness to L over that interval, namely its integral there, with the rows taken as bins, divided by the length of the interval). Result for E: 0.025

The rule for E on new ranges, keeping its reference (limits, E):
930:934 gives -0.105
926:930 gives -0.085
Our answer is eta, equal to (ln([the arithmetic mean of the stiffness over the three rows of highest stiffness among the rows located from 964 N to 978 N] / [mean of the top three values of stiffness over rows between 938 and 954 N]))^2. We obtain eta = 0.0211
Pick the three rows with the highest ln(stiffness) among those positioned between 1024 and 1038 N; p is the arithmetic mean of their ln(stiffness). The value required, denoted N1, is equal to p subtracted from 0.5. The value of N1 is -3.48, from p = 3.983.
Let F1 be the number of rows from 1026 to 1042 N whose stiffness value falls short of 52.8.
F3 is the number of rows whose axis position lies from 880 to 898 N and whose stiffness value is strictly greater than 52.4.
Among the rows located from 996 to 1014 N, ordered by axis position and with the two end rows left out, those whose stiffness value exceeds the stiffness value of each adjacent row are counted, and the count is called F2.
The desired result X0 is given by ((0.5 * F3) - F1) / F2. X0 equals -0.33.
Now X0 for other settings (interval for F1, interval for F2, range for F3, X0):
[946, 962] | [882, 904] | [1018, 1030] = 0.25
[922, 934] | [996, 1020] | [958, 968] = -0.83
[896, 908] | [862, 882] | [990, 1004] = -0.33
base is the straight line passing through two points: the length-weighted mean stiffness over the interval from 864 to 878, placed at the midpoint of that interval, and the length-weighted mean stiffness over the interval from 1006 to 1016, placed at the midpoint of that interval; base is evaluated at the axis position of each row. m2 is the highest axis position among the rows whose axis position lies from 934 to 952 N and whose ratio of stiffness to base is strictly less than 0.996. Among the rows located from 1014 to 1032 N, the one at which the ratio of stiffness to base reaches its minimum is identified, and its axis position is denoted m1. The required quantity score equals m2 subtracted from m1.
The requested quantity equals 70 N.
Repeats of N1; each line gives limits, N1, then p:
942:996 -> -3.62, 4.124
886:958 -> -3.49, 3.990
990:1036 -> -3.52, 4.025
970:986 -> -3.59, 4.088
